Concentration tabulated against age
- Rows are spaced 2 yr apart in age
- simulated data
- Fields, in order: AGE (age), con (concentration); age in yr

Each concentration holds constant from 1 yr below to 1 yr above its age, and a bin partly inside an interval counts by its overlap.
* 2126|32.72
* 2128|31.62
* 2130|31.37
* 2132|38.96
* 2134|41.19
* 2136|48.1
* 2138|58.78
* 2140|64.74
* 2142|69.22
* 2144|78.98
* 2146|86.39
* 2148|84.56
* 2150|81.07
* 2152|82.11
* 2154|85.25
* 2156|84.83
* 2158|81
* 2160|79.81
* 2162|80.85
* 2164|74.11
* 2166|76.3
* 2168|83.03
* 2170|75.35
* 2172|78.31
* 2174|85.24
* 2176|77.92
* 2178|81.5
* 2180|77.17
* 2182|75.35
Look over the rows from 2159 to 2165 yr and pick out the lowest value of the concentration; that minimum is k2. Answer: 74.11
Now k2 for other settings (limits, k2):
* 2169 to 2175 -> 75.35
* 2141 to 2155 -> 69.22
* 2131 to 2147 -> 38.96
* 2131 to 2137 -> 38.96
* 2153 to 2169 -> 74.11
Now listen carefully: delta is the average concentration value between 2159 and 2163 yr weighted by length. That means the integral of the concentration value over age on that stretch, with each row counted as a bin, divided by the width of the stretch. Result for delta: 80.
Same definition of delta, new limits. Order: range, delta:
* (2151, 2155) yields 84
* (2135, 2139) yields 53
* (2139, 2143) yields 67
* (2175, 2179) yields 80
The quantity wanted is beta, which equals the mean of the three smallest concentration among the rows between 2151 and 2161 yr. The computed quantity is 81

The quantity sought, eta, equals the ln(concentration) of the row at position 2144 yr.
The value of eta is 4.37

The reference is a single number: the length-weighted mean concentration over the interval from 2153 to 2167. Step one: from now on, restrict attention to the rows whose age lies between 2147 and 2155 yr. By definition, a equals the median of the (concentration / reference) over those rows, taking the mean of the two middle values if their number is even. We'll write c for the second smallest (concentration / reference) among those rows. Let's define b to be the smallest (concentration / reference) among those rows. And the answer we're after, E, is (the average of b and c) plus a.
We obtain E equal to 2.05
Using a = 1.04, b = 1.01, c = 1.02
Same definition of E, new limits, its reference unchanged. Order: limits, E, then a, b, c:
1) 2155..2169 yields 1.94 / 1.01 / 0.92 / 0.95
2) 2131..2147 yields 1.27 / 0.77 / 0.49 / 0.51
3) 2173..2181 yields 1.96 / 0.99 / 0.96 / 0.97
